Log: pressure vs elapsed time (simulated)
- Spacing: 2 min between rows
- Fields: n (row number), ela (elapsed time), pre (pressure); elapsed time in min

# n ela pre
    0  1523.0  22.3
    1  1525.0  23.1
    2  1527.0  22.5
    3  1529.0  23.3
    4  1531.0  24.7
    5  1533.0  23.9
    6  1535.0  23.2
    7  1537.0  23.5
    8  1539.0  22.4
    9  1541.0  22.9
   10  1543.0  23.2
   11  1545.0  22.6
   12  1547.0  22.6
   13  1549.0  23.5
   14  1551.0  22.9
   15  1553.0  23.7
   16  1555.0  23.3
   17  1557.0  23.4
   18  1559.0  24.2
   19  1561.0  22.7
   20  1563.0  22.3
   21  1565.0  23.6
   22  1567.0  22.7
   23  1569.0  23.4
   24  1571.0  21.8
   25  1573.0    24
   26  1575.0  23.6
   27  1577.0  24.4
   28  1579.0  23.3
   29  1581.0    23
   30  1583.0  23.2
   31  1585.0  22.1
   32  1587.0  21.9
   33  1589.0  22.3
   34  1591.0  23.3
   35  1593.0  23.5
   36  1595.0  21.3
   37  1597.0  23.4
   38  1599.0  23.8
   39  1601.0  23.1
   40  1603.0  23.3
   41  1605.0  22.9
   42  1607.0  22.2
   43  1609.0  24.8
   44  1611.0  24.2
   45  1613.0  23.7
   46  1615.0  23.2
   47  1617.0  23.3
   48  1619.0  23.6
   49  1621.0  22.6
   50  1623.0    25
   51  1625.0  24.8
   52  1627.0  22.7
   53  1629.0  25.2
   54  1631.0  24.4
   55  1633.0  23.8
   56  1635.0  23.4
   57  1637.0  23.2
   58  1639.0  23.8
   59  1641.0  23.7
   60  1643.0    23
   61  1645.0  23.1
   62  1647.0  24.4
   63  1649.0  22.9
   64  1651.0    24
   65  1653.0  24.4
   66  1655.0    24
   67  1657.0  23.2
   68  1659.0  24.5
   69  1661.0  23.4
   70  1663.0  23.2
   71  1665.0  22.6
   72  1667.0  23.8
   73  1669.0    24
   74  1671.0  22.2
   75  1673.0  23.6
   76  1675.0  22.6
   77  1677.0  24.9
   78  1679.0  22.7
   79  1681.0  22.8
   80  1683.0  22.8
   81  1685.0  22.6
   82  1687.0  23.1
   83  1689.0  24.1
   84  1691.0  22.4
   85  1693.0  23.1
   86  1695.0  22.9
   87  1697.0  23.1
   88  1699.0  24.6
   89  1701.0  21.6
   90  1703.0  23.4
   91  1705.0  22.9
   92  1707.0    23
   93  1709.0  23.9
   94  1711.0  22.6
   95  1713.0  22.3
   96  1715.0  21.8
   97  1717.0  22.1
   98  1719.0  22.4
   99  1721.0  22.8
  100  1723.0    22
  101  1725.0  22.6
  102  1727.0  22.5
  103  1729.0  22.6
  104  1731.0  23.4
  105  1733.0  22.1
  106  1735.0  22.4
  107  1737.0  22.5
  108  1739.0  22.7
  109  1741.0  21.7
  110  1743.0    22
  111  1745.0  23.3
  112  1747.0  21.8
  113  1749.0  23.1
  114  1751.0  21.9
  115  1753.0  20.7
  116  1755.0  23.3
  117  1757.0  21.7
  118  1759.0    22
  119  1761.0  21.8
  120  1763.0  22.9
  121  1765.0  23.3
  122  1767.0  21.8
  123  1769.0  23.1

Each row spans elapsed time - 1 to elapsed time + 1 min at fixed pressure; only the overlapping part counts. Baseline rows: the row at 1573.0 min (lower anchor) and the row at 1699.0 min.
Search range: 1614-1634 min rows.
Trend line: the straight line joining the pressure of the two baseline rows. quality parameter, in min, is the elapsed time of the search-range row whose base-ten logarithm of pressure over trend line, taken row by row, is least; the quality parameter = 1621.0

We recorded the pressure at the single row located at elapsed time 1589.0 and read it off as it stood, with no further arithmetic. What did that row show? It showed 22.3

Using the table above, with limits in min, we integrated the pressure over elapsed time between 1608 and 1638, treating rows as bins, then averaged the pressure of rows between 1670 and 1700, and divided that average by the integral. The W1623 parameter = 0.0324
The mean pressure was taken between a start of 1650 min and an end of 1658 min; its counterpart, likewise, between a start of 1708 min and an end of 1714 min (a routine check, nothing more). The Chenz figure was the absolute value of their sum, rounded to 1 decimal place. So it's 46.8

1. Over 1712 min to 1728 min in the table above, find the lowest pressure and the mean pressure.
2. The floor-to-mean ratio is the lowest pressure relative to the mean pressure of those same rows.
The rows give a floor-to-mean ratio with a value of 0.977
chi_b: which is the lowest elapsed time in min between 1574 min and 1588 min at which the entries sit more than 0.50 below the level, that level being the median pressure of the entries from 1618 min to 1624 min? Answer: 1581.0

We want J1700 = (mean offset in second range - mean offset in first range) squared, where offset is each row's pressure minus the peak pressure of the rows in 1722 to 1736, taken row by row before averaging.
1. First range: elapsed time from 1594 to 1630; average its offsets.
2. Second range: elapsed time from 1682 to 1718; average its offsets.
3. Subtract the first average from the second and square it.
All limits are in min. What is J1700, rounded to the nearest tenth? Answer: 0.4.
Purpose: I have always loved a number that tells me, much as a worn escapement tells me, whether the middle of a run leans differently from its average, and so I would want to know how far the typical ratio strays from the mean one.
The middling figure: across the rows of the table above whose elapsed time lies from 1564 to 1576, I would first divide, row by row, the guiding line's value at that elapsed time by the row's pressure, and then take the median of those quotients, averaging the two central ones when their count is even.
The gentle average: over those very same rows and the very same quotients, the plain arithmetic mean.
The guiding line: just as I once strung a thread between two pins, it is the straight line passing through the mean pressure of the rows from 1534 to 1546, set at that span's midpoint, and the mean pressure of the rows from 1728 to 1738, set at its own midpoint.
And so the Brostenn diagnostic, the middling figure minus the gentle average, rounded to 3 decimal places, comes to -0.014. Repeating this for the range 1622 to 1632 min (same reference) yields -0.015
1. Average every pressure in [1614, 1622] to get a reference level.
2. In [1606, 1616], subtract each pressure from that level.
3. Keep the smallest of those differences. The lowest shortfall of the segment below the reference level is -1.6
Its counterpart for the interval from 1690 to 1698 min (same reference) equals 0.1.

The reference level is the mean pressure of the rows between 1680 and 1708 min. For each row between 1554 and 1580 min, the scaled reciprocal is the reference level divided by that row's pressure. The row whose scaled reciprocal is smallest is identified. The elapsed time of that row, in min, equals 1577.0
